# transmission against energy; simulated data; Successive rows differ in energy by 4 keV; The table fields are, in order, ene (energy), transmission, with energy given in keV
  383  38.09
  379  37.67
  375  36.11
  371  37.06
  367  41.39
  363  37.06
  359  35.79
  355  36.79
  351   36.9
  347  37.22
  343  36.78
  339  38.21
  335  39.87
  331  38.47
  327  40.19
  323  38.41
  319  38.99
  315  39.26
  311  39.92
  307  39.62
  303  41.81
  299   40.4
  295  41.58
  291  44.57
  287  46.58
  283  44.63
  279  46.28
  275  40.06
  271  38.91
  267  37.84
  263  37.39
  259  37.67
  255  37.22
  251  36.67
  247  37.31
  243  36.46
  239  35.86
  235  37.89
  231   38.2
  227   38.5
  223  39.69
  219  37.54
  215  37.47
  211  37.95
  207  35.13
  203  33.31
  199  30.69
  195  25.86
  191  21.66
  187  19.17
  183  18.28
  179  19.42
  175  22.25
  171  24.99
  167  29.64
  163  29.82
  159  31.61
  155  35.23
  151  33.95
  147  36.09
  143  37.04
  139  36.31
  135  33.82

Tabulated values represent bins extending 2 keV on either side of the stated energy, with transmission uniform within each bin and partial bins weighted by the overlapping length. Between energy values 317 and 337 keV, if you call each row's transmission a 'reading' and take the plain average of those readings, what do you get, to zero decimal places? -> 39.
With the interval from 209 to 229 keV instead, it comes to 38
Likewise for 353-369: 38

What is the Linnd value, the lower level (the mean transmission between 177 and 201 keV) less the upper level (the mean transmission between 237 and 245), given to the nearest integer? -14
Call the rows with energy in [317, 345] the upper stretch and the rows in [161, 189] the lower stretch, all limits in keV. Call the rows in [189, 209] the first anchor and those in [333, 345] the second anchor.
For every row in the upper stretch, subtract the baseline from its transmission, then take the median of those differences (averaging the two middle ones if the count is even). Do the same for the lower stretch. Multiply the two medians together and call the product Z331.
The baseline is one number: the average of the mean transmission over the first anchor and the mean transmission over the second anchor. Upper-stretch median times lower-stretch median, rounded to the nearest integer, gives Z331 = -54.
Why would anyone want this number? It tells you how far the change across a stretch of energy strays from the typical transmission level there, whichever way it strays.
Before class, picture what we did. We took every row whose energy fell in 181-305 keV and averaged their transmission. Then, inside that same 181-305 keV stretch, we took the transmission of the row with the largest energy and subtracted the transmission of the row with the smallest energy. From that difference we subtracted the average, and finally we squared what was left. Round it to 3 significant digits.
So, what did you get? 169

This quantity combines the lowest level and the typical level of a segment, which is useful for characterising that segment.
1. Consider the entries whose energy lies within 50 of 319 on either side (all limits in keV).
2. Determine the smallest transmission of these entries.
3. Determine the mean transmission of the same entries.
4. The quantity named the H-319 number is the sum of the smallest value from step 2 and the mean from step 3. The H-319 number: 76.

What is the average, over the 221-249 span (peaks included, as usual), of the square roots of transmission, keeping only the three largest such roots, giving 6.23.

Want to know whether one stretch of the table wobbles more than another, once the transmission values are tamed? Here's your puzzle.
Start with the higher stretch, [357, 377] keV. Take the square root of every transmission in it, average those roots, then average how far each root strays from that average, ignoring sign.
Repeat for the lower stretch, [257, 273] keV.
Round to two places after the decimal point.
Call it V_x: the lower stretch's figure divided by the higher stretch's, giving 0.31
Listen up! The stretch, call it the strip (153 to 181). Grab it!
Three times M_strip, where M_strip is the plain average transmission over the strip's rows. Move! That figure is 83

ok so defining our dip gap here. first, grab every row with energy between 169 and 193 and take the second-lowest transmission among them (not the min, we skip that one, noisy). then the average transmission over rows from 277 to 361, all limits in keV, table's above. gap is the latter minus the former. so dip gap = 21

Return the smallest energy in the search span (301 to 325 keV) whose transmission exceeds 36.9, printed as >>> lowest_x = 303 keV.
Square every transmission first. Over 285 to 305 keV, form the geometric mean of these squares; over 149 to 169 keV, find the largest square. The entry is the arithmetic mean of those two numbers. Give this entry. 1542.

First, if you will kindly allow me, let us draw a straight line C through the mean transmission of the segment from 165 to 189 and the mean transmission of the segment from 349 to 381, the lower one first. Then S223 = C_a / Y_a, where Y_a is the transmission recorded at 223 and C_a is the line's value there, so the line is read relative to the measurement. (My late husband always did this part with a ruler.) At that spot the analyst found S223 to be 0.654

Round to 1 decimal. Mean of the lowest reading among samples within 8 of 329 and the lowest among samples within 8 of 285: 41.5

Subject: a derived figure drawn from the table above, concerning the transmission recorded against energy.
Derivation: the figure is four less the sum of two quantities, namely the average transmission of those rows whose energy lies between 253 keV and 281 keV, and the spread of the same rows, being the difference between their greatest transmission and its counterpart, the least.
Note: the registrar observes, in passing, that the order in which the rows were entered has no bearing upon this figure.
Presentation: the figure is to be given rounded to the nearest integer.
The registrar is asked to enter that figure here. -44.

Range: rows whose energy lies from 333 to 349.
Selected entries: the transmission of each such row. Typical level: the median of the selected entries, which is 38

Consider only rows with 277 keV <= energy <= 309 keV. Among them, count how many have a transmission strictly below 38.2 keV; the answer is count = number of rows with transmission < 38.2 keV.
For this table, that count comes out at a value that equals 0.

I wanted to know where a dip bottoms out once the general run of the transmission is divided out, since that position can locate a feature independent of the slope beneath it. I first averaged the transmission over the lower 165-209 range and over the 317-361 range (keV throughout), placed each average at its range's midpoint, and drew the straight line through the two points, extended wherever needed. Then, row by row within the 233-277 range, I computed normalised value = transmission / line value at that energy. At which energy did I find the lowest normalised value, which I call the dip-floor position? 263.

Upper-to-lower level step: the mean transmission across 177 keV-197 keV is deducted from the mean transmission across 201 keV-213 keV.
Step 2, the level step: 15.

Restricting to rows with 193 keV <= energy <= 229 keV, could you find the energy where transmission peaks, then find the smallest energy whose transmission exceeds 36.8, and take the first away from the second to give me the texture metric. -12 keV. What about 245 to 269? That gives -20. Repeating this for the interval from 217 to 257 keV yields -4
